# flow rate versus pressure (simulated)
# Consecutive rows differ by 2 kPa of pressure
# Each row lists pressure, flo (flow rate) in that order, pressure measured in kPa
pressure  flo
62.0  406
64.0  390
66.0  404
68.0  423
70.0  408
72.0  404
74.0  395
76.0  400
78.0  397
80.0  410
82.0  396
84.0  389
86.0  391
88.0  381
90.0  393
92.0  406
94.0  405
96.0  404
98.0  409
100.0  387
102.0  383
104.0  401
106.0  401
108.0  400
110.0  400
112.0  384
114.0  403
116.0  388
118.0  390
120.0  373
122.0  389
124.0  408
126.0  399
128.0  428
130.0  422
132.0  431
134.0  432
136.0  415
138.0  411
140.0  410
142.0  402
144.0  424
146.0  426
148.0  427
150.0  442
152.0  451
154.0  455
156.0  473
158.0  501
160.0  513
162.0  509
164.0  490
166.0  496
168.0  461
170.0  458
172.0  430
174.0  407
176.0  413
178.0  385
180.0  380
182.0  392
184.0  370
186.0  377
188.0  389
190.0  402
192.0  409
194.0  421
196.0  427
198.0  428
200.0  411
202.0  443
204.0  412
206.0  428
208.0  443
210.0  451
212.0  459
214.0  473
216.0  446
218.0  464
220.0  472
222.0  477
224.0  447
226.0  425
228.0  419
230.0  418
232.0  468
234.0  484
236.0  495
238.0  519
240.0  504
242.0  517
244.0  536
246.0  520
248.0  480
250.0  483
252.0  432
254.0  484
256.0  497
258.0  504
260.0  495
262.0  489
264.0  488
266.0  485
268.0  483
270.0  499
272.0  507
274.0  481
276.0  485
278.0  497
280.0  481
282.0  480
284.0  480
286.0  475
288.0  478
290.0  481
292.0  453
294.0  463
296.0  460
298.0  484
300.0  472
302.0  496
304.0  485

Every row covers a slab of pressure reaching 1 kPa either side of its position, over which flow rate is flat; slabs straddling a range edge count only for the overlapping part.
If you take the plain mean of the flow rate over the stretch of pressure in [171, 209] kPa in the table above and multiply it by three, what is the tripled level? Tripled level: 1226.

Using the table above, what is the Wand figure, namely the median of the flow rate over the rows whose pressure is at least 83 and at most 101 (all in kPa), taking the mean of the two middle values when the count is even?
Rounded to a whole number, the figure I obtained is 393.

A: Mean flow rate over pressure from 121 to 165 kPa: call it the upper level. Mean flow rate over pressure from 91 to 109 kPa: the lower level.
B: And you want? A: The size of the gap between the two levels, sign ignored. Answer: 39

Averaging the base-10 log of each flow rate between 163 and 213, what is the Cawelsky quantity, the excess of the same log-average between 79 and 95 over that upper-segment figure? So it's -0.03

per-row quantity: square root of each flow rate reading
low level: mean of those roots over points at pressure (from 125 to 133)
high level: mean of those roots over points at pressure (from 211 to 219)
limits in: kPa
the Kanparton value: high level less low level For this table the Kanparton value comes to 1.0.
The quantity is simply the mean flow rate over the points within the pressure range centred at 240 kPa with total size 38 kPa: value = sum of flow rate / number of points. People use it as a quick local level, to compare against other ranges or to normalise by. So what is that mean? 479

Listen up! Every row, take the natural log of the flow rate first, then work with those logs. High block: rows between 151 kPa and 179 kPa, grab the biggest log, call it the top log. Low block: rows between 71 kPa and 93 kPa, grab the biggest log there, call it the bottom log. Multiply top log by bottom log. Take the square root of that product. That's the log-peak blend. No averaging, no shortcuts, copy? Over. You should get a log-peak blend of 6.13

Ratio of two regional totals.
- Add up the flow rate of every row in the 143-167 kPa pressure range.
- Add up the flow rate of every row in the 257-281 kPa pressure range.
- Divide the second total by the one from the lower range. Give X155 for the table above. 1.05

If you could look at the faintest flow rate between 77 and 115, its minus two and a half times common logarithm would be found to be -6.45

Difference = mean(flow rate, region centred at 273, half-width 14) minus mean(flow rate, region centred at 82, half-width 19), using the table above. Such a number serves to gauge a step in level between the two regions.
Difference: 88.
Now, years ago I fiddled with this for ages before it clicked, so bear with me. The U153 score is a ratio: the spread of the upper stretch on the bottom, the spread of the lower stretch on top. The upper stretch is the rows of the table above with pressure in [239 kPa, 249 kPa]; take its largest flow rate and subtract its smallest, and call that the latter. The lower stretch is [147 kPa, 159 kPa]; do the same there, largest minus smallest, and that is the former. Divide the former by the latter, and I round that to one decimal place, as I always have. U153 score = 1.3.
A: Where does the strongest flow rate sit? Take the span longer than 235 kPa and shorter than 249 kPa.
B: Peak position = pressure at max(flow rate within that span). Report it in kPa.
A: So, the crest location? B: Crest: 244.0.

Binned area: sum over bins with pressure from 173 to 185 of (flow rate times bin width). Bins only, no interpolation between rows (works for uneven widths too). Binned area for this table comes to 4694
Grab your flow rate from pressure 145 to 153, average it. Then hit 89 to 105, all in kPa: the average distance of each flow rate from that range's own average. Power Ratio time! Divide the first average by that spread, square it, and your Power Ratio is 2886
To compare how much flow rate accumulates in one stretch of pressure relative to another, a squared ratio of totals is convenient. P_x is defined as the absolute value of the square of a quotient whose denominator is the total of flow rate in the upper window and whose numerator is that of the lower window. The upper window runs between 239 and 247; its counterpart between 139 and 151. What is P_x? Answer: 1.48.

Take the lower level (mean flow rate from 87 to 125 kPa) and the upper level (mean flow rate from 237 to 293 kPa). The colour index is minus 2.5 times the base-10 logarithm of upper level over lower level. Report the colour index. -0.23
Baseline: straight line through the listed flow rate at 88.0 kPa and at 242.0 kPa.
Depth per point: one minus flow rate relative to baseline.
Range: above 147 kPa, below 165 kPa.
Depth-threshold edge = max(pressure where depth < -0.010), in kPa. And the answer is 164.0 kPa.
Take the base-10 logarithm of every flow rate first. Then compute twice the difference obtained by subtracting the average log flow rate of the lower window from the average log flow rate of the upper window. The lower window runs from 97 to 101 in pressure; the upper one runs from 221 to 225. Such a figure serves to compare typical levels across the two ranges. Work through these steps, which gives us 0.13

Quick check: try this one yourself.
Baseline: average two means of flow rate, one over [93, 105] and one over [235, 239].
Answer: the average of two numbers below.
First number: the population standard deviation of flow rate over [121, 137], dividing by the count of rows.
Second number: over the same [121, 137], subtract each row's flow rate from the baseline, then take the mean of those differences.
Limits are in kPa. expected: 26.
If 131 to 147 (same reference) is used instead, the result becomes 22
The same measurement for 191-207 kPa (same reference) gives 20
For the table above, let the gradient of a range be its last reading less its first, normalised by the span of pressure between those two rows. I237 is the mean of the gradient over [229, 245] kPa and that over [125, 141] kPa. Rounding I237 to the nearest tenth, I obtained 4.6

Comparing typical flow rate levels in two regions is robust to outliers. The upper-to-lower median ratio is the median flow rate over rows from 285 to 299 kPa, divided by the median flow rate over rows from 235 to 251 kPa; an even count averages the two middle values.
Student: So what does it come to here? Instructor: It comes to 0.93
